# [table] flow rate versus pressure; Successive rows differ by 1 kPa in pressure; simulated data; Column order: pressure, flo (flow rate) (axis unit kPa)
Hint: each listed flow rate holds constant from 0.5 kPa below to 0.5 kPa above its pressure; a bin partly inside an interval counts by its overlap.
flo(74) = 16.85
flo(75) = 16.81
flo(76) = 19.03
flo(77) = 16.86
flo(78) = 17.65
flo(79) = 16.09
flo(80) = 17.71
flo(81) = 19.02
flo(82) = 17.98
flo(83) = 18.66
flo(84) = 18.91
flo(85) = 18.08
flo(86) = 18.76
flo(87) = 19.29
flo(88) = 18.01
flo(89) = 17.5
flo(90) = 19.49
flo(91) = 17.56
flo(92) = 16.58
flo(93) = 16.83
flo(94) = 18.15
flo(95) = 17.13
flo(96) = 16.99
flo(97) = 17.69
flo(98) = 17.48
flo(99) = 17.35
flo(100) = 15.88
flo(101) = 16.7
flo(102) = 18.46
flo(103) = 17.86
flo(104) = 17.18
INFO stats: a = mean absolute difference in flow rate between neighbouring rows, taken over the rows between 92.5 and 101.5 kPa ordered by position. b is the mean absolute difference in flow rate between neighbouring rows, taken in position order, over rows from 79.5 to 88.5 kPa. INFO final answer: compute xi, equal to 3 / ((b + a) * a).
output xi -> 2.7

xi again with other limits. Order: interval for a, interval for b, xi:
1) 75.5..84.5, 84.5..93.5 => 1.2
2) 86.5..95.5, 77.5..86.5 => 1.2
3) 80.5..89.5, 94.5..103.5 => 2.8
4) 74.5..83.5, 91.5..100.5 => 1.0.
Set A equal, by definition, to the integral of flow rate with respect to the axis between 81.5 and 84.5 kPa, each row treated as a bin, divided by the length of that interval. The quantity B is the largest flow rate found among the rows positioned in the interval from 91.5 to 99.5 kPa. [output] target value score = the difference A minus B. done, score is 0.37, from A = 18.5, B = 18.15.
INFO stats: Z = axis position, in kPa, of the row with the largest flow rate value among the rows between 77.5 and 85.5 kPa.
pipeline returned 81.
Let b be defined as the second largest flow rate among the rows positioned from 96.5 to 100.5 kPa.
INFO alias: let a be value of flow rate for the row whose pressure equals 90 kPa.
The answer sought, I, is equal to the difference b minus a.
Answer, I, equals -2.0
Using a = 19.49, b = 17.48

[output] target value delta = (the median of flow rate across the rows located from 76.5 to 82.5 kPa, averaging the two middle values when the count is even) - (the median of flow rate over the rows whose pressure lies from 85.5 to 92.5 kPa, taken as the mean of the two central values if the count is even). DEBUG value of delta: -0.3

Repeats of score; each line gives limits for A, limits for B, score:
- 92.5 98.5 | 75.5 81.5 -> -1.65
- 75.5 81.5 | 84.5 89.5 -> -1.56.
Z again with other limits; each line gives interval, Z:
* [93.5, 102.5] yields 102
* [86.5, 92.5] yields 90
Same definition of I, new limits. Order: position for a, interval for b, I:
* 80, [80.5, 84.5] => 1.2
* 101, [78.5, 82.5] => 1.3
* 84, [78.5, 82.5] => -0.9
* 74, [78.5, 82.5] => 1.1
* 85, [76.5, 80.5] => -0.4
